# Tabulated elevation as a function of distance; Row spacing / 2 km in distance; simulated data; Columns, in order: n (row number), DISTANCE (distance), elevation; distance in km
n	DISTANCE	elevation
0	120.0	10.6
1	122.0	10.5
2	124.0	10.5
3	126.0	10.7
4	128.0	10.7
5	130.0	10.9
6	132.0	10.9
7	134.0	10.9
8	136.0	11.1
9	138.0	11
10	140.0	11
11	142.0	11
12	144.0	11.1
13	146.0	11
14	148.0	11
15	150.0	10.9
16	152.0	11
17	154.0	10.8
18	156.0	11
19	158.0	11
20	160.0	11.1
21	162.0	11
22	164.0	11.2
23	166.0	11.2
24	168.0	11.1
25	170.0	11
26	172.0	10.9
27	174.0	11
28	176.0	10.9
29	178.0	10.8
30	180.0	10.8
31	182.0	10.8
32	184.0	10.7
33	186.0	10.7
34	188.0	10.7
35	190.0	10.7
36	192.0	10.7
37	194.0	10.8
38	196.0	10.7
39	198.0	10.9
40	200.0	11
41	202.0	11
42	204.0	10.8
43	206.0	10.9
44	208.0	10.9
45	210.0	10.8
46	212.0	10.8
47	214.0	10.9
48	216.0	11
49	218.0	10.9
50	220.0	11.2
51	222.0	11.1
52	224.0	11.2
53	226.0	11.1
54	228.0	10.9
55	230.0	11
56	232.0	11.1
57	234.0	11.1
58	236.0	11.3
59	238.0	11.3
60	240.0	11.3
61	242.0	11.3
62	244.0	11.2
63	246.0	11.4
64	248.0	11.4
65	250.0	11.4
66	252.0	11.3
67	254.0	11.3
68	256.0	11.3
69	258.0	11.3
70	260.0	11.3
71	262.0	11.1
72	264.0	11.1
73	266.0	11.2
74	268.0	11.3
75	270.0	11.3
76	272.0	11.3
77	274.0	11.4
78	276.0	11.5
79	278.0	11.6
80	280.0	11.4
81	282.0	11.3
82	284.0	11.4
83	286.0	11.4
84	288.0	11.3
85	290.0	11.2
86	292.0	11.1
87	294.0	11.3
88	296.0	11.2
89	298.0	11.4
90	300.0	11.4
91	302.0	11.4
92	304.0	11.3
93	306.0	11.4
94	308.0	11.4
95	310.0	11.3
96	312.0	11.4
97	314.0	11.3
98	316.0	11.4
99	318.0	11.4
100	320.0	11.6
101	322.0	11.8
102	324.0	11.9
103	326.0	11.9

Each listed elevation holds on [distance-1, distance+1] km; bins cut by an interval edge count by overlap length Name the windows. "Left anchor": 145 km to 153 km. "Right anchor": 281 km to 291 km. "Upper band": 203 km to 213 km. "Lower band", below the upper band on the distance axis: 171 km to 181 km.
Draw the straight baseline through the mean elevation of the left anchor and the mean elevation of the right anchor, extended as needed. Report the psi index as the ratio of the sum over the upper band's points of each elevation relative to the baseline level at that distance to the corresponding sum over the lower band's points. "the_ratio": 0.99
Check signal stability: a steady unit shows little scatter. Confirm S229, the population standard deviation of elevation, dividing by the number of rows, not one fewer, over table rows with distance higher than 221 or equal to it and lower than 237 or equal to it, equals 0.11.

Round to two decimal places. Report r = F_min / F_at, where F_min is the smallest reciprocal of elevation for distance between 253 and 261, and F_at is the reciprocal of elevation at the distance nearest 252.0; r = 1.00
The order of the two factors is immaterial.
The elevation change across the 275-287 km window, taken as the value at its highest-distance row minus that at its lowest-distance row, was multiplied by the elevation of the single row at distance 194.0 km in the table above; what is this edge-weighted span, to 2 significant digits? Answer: -1.1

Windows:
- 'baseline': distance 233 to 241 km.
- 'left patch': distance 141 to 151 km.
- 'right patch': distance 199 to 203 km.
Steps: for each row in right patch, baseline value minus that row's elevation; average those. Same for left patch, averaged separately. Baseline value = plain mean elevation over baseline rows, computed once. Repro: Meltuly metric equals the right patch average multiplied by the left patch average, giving 0.06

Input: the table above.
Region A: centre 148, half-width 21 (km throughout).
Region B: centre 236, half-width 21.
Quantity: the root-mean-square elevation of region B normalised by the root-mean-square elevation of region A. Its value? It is 1.02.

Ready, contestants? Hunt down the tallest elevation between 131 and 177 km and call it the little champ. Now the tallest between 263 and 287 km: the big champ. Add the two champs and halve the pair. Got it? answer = 11.40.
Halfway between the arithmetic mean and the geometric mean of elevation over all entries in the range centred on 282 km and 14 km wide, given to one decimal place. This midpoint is 11.4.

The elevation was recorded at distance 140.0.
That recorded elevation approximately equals 11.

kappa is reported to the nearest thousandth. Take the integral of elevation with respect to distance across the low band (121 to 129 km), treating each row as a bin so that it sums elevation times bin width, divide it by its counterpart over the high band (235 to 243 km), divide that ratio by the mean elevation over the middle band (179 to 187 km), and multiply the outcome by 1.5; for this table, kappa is 0.131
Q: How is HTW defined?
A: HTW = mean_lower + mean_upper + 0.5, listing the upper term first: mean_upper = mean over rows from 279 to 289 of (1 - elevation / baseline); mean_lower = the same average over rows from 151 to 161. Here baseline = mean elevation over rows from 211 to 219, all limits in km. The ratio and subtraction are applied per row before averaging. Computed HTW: 0.450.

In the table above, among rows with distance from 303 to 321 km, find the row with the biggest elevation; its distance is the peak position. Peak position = 320.0 km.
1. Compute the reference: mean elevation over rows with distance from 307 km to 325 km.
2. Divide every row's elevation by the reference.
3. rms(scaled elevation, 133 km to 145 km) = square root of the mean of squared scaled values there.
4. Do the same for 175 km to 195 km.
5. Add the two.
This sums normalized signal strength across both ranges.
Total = 1.89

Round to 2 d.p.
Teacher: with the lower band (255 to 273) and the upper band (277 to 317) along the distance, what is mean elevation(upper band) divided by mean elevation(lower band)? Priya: 1.01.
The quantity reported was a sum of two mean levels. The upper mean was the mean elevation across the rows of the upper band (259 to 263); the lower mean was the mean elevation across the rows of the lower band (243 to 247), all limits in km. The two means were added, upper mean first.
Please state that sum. 22.5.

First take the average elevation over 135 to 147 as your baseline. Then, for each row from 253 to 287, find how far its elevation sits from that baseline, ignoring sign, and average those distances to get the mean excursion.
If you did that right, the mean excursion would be 0.29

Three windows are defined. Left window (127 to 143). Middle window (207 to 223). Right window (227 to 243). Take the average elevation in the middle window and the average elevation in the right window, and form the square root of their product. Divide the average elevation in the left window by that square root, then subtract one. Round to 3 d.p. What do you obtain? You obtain -0.011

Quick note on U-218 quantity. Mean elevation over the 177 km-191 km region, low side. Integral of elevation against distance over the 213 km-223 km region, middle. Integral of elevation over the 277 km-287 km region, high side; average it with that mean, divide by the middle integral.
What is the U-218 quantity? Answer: 0.57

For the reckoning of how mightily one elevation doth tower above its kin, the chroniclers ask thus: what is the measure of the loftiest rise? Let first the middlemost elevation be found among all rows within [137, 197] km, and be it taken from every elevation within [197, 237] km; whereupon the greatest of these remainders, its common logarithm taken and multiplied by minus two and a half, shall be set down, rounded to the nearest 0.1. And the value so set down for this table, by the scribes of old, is 1.3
